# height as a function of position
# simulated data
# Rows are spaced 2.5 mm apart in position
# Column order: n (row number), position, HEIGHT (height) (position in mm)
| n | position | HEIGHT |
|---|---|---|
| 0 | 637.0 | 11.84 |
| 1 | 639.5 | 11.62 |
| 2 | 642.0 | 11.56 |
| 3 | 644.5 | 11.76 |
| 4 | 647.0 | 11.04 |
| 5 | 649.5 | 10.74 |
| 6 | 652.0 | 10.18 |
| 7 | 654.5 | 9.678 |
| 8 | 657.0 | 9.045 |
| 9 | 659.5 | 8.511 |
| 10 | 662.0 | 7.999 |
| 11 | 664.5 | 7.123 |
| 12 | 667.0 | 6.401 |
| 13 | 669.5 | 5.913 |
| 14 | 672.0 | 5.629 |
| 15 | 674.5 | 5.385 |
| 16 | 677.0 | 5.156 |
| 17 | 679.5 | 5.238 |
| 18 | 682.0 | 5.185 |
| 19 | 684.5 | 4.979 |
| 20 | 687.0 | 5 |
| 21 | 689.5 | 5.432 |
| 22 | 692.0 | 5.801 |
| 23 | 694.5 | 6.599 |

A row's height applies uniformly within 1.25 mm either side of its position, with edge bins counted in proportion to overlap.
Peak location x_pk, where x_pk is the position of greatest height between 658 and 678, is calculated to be 659.5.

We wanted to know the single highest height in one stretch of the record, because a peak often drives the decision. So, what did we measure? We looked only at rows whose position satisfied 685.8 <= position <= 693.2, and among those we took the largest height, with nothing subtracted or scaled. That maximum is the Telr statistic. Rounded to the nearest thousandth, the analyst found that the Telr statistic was 5.801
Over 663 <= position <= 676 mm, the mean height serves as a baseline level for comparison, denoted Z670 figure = 6.1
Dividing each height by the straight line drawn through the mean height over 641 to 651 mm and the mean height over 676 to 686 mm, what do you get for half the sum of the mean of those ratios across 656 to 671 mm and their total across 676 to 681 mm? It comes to 1.4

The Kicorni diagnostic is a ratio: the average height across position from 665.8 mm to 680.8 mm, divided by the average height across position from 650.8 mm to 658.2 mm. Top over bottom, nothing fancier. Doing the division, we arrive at 0.58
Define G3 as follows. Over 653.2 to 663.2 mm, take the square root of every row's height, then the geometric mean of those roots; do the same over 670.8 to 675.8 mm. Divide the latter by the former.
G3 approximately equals 0.79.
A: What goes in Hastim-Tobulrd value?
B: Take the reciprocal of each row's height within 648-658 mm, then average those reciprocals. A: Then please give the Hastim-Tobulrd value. 0.10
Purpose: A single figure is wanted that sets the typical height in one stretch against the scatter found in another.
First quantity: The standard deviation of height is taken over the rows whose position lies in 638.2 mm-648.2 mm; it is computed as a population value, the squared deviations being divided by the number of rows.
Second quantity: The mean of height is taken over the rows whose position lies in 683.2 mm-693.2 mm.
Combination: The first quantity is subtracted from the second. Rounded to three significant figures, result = 5.03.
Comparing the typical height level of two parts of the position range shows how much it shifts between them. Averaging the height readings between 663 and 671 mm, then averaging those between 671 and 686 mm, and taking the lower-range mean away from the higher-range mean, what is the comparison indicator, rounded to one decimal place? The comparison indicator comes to -1.2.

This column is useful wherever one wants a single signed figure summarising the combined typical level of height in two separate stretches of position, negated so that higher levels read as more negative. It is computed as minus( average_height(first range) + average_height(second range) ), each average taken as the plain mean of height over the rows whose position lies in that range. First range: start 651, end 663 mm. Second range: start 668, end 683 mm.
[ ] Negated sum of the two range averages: -15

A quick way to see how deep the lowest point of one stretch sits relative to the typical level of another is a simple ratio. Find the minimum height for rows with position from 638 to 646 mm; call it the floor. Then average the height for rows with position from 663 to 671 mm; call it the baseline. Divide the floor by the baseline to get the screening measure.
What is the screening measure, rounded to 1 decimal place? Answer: 1.8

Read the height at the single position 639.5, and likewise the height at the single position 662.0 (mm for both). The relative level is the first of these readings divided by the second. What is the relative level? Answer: 1.5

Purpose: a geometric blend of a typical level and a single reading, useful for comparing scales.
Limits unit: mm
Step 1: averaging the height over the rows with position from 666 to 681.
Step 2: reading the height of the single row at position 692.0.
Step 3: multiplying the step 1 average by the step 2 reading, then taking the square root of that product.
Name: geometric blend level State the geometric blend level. 5.7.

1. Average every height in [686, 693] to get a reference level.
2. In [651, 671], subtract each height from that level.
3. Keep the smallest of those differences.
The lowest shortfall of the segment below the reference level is -4.8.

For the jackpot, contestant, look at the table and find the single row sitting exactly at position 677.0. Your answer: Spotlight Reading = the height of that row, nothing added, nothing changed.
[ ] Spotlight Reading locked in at 5.156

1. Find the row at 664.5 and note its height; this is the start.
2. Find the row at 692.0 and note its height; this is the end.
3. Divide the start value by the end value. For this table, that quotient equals 1.2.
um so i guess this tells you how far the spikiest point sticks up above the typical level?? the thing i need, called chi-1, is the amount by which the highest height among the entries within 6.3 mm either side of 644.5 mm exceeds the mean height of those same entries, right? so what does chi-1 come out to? 0.4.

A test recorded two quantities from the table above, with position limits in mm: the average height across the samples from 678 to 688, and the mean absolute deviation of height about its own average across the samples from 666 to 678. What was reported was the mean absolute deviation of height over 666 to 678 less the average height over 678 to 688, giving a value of -4.7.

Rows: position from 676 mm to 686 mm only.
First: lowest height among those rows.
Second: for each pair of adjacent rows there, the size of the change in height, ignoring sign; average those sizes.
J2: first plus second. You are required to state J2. 5.1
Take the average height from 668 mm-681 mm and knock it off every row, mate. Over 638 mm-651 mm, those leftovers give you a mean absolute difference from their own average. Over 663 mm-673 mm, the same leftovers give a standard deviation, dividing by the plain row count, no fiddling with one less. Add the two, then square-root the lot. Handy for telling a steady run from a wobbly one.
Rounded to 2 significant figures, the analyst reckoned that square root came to 0.96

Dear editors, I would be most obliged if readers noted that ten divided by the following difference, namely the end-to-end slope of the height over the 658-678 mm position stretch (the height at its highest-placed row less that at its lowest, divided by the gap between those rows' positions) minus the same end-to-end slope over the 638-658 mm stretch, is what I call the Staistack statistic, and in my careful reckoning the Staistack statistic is -224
